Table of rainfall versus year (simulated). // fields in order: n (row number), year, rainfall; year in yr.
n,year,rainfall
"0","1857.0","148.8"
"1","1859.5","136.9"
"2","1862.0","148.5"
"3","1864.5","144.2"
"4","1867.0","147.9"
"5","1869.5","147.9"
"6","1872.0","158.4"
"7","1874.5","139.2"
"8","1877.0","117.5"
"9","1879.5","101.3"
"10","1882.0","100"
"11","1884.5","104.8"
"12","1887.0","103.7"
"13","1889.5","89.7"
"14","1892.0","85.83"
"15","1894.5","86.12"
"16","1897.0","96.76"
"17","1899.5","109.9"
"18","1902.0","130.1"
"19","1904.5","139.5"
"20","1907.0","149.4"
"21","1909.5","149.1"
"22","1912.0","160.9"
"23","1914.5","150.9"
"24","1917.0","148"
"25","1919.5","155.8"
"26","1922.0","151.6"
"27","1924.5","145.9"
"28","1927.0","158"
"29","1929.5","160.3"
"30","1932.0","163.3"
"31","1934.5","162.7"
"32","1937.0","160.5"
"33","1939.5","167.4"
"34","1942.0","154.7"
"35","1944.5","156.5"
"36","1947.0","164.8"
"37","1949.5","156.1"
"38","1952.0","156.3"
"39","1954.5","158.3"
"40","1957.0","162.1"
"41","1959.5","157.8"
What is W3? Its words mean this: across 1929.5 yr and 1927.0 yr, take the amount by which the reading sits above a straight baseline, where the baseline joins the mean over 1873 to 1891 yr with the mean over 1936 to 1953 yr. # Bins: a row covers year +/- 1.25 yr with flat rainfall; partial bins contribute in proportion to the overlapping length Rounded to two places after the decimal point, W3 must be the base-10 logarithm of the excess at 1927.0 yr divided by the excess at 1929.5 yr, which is -0.01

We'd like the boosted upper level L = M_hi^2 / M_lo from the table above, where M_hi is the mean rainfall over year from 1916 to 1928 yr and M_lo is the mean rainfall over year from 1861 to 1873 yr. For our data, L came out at 154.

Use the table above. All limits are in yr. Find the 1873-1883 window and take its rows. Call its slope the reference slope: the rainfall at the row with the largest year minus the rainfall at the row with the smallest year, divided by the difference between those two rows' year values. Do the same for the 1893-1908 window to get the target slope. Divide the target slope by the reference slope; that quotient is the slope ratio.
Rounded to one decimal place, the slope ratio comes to -1.0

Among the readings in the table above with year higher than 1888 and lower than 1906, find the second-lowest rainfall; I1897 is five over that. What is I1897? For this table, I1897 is 0.058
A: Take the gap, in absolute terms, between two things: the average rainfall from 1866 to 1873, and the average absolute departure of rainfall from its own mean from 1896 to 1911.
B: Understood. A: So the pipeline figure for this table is 134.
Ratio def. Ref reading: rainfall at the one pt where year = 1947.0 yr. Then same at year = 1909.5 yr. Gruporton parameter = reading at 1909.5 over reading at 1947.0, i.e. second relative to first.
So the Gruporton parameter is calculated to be 0.90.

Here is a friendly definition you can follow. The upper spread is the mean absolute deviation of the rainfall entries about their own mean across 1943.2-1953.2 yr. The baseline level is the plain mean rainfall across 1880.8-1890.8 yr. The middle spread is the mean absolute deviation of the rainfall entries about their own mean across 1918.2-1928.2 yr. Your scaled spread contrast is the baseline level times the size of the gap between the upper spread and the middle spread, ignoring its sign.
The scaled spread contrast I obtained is 88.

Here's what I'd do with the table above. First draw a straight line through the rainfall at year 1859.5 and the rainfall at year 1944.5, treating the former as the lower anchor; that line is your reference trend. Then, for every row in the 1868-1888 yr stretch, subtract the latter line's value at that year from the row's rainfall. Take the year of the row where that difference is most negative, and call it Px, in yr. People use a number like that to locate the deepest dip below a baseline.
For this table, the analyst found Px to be 1882.0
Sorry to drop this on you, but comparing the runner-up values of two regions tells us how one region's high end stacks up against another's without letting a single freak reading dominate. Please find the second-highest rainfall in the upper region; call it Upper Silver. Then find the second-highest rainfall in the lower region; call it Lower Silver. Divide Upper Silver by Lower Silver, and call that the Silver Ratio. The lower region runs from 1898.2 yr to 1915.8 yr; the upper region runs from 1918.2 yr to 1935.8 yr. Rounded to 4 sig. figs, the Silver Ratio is 1.078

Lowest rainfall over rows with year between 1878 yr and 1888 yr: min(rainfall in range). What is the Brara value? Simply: 100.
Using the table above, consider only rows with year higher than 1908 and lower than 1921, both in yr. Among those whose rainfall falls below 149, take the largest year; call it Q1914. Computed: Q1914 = 1917.0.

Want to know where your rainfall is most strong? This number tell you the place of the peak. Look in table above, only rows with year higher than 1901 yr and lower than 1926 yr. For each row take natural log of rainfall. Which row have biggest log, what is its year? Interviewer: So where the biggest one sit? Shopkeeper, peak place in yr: 1912.0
